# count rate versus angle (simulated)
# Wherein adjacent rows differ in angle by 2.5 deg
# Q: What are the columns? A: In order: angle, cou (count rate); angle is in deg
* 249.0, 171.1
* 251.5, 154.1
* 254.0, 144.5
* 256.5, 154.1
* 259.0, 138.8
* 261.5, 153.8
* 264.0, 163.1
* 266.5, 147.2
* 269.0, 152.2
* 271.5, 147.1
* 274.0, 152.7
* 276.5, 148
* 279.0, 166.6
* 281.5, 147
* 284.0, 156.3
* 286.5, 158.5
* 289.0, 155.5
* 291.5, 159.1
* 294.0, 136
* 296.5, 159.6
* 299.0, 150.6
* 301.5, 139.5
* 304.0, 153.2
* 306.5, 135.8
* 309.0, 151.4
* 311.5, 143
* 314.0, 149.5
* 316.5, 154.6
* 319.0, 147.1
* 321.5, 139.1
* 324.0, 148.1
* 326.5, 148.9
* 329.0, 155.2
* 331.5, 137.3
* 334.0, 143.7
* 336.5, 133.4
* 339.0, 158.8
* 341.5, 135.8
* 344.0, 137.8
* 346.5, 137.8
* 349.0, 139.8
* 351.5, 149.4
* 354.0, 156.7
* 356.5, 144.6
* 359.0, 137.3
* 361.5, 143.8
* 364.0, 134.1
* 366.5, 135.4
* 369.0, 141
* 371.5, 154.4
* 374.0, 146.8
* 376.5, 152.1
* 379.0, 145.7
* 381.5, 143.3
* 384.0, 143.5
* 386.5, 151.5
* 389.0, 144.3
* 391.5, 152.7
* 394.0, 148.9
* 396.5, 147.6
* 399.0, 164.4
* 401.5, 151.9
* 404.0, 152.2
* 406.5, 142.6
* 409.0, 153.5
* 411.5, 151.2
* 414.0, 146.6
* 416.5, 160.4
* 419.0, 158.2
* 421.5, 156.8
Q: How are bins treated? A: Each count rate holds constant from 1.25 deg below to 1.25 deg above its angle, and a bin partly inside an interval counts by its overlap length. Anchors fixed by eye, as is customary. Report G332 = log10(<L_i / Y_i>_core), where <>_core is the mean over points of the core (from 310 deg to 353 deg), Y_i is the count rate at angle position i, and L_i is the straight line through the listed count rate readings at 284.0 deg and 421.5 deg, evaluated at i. 0.035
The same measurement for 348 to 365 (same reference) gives 0.038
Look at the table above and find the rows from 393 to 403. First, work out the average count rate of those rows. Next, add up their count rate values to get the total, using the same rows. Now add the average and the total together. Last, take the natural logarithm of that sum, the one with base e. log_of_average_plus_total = 6.64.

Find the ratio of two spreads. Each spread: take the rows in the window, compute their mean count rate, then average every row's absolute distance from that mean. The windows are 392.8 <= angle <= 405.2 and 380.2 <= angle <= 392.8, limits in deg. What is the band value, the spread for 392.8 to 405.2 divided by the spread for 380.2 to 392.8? 1.1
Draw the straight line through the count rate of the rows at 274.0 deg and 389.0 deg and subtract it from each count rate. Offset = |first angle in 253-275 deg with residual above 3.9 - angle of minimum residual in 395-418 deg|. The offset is 142.5 deg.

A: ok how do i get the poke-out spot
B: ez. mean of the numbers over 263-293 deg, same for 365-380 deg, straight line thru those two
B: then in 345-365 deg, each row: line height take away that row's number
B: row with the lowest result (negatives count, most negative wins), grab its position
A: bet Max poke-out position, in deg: 354.0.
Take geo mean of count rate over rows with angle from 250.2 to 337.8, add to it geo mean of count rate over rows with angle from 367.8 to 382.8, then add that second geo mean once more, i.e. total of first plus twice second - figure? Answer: 443.3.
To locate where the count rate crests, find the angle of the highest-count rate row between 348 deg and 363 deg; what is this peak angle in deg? 354.0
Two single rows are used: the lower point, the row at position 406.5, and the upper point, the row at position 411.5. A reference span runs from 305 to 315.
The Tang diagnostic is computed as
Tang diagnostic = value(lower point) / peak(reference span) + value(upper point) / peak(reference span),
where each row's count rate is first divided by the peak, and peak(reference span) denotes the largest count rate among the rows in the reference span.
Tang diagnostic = 1.94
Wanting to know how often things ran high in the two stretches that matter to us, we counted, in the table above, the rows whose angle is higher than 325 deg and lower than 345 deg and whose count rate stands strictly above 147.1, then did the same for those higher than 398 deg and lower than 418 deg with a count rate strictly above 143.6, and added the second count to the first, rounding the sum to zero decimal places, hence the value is 10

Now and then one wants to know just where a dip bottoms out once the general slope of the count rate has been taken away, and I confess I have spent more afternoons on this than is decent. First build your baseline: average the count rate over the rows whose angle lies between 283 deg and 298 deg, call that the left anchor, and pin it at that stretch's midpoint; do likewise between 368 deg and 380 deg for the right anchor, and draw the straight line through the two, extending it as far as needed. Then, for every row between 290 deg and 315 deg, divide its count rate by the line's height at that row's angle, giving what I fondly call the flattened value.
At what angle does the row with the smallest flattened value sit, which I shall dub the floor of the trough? 294.0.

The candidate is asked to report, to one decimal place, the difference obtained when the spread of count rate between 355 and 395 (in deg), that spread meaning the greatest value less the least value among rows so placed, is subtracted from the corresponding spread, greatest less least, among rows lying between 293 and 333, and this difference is 3.5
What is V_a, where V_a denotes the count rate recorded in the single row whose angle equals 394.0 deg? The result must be 148.9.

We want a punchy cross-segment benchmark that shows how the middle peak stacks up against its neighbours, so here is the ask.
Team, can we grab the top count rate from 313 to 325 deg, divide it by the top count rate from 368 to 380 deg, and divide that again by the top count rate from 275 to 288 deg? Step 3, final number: 0.0060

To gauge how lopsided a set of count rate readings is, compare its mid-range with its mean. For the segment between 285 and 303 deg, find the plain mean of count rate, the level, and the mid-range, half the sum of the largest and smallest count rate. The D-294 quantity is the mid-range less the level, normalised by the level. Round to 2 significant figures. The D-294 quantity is -0.023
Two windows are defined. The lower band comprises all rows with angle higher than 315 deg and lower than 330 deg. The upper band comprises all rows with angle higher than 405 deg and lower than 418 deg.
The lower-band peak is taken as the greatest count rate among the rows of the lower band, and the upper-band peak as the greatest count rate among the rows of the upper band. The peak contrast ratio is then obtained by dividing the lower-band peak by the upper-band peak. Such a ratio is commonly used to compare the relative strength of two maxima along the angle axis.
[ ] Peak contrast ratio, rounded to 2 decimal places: 0.97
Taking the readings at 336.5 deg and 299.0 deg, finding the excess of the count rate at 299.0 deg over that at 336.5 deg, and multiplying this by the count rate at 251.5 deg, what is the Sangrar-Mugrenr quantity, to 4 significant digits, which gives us 2651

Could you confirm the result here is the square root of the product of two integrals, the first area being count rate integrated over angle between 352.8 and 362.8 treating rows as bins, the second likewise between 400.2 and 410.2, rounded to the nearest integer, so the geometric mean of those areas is 1478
